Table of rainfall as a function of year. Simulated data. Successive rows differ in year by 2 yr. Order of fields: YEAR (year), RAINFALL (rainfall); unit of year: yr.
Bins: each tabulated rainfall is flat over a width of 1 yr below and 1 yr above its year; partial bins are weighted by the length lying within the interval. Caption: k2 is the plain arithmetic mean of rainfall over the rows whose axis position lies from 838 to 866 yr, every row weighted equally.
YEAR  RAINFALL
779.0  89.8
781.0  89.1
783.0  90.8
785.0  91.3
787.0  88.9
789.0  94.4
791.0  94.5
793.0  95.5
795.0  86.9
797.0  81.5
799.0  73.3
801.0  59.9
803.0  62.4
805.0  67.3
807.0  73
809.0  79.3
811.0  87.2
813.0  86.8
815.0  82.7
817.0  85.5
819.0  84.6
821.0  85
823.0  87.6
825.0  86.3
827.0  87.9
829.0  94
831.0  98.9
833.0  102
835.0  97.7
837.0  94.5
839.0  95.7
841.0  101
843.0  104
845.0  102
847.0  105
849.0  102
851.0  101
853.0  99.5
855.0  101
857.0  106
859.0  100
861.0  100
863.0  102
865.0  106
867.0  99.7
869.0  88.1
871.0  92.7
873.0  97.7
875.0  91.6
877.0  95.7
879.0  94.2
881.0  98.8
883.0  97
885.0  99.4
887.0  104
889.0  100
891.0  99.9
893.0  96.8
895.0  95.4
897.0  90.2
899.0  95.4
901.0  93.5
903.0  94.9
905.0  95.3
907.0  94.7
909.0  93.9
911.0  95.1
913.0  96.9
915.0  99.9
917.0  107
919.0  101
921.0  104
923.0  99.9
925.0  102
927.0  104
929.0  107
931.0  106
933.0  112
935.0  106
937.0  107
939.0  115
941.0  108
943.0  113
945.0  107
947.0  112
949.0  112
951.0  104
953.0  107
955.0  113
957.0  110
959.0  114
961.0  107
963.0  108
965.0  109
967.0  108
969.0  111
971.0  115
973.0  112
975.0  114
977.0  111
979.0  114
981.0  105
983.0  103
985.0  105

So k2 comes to 102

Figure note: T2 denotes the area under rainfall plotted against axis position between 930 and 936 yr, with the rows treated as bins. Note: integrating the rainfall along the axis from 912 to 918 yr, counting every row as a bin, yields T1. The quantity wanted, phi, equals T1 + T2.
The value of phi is 1256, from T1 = 608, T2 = 648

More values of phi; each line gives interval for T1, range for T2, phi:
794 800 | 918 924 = 1093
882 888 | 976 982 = 1261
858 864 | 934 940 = 1260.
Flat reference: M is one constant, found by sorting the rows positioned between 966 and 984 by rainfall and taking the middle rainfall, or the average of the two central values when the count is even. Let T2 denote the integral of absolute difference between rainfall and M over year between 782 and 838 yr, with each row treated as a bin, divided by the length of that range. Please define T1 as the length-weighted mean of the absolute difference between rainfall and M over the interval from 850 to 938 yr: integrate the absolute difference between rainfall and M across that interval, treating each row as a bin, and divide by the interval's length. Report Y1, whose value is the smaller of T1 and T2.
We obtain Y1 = 12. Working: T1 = 12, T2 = 25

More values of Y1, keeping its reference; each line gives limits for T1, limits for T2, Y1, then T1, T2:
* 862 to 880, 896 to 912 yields 15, 15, 17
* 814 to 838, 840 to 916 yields 13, 20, 13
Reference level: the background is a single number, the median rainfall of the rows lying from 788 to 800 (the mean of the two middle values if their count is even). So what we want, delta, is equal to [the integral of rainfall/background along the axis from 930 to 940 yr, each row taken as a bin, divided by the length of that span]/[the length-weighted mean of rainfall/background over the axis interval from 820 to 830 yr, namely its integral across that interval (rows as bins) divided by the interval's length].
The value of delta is 1.24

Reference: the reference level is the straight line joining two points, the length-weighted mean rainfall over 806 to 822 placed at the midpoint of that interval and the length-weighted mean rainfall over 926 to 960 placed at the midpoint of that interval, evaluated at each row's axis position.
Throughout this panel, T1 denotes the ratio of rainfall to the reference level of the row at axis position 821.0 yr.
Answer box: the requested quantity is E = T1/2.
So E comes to 0.503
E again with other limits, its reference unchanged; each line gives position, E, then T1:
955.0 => 0.506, 1.01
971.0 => 0.500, 1.00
